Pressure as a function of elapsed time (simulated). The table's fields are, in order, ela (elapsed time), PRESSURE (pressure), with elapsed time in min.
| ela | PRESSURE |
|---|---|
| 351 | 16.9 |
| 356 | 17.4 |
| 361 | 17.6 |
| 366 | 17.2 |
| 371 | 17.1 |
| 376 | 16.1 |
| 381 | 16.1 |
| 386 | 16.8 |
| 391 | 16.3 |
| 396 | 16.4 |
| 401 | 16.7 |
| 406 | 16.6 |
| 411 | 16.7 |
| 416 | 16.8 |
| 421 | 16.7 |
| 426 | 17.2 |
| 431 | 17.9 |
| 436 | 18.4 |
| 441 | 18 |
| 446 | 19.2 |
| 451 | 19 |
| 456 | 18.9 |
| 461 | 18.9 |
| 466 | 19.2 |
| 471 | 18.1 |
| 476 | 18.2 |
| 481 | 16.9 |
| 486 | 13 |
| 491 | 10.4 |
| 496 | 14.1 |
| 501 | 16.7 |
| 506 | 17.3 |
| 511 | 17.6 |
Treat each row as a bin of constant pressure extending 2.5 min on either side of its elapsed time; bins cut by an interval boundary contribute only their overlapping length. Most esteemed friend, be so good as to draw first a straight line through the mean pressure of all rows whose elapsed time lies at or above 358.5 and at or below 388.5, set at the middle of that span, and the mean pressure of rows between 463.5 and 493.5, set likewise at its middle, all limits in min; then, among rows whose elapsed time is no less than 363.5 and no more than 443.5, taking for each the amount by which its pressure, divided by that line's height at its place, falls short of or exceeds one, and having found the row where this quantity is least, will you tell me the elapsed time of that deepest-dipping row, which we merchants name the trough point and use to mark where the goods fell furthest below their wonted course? 376 min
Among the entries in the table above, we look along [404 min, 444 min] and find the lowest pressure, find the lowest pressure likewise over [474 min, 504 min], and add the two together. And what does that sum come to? 27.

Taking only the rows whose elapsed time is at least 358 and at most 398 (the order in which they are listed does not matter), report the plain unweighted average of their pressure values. 16.7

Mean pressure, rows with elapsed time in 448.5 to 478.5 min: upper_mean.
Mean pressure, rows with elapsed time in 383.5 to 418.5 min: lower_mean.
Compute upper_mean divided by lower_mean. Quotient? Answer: 1.13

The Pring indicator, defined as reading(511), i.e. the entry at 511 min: 17.6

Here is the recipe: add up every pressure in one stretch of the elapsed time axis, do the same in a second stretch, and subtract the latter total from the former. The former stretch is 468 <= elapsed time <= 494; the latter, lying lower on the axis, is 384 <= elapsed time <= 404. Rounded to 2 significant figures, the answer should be 10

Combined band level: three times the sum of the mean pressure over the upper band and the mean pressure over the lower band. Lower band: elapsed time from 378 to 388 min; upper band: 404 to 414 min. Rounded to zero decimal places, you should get 99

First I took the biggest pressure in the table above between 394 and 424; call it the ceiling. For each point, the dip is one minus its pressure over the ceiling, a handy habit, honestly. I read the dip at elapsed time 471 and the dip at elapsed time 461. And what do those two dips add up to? -0.20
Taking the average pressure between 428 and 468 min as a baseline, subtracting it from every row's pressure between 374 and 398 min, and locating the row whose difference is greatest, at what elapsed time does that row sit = 386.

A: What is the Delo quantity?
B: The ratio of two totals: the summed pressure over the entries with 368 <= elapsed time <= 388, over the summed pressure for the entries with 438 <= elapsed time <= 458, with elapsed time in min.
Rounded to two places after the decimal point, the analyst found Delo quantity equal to 0.88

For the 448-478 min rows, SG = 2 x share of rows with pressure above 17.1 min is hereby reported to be 2.0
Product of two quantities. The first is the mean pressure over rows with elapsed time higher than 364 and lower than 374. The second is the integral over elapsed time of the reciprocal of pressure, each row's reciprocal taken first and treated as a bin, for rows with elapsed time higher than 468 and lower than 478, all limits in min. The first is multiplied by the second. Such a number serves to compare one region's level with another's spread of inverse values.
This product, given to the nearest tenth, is 9.4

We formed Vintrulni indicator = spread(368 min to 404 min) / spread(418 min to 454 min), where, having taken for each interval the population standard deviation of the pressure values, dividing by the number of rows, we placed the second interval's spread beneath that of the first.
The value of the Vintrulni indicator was 0.42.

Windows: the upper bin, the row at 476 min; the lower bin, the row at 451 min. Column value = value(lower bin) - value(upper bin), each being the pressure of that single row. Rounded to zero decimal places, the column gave 1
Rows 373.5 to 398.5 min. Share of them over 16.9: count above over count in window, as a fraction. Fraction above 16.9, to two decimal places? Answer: 0.00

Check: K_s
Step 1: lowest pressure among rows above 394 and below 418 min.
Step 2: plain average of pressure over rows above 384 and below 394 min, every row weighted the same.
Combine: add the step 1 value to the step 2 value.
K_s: 33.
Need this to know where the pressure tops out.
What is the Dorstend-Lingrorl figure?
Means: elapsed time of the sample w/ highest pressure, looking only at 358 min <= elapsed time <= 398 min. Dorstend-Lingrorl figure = 361 min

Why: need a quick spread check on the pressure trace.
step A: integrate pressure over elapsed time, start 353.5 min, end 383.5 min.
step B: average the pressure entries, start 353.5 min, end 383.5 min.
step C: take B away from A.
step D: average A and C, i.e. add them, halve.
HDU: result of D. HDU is 499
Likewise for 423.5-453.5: 539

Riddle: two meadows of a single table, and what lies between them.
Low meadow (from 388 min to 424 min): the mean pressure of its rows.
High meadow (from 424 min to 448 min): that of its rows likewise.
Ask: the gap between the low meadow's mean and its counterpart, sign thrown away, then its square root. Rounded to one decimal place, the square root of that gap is 1.2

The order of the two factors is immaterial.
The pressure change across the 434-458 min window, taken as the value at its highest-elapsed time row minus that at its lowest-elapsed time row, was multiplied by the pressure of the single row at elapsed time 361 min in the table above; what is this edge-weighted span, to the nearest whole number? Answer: 9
